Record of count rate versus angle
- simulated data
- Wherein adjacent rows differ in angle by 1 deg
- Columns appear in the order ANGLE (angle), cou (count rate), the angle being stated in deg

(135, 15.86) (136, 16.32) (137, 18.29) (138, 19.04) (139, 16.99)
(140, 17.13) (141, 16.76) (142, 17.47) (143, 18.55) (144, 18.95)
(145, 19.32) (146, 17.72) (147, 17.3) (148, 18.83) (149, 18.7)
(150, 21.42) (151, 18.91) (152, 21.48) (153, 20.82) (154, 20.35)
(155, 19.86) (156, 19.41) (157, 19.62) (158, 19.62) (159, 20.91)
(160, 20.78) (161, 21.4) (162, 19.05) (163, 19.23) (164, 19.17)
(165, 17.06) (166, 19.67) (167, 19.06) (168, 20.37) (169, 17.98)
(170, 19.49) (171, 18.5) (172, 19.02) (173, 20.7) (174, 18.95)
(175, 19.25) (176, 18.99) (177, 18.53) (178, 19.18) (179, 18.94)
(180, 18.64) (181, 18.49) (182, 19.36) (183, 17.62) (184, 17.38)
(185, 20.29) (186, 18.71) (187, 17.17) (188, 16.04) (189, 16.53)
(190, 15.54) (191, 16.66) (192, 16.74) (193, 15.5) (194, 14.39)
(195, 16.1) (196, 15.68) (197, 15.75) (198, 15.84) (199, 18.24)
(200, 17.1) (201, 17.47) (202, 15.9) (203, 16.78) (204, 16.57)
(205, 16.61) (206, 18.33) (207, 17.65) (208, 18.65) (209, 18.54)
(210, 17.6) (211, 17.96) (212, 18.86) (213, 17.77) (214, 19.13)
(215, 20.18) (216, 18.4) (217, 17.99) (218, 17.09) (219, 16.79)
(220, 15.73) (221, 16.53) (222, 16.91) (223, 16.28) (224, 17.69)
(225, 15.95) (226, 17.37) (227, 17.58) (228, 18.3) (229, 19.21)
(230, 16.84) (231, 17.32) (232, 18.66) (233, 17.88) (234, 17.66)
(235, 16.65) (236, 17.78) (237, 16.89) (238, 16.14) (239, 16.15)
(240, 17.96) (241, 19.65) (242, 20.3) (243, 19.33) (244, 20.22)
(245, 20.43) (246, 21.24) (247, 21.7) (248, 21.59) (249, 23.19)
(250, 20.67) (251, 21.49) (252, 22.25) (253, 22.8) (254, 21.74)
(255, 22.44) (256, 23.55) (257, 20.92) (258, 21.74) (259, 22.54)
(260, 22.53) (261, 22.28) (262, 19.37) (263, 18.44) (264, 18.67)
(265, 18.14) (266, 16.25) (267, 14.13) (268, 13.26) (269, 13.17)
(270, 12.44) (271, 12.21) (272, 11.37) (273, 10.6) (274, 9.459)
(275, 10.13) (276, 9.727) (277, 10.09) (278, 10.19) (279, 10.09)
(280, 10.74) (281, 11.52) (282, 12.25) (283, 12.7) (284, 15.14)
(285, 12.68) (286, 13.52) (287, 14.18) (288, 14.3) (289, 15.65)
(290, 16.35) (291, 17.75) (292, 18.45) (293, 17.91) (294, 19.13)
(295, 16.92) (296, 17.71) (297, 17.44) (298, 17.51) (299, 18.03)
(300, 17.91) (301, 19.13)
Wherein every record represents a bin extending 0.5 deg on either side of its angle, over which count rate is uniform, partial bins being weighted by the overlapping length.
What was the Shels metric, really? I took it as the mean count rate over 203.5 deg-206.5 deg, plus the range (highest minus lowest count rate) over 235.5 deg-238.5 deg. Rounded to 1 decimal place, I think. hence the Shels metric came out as 18.8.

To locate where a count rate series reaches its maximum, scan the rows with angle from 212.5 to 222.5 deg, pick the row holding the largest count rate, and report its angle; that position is 215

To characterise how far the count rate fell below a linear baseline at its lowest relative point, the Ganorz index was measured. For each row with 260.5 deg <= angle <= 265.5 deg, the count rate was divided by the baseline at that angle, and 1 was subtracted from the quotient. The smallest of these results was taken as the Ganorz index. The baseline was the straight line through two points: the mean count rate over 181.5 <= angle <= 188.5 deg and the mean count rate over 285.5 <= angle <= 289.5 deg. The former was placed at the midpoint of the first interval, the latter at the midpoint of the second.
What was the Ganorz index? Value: 0.19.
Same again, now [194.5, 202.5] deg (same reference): -0.11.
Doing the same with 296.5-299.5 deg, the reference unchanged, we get 0.24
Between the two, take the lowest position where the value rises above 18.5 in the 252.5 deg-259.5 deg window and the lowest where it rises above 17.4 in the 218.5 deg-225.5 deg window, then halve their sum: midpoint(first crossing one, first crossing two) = 238.5 deg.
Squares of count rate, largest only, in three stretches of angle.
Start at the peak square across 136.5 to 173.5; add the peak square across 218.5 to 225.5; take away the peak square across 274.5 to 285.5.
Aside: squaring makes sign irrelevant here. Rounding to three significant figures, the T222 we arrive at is 545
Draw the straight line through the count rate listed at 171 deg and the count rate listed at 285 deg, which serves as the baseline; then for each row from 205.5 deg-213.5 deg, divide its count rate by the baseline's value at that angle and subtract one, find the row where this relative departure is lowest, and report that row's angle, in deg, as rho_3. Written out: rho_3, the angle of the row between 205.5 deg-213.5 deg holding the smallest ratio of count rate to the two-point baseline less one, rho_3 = 207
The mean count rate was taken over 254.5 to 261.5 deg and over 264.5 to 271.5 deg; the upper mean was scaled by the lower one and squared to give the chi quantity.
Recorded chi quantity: 0.41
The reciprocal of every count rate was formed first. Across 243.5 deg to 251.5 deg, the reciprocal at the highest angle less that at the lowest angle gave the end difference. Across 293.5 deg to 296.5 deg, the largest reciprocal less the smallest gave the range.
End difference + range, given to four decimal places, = 0.0039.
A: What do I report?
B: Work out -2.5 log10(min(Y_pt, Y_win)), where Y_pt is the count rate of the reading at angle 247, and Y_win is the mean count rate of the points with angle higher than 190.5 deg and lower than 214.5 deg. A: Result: -3.08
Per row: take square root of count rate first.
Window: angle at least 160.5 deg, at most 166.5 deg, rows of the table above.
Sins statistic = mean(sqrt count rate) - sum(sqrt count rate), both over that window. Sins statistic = -21.9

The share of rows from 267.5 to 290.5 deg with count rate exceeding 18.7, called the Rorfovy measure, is 0.0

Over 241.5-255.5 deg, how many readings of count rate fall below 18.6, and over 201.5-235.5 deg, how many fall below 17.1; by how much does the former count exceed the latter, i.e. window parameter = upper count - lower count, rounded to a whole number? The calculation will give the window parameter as -13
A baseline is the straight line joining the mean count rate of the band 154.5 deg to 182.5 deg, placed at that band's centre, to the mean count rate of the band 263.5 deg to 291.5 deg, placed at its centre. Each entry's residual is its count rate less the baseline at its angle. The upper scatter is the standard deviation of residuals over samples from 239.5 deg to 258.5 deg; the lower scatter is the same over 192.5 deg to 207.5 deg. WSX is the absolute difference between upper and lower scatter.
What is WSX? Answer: 0.36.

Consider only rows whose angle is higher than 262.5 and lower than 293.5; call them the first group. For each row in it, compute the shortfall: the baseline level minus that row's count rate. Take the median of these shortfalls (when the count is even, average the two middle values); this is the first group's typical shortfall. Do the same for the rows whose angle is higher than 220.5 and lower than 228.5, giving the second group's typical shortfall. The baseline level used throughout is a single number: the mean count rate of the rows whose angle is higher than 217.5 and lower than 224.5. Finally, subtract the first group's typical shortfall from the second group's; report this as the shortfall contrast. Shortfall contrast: -4.0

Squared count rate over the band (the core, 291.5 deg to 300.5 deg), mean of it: 320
